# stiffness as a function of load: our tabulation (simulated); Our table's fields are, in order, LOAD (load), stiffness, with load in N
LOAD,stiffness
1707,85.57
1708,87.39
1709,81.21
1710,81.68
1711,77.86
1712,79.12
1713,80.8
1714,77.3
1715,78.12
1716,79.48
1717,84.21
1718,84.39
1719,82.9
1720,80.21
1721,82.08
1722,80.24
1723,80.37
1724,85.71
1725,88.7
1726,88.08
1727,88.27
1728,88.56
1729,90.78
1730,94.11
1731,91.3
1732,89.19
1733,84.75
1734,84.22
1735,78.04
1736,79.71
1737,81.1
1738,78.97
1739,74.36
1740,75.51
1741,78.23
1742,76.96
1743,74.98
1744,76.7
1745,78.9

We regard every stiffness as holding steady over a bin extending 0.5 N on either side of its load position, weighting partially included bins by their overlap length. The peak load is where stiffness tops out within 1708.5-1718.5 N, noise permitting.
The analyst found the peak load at 1718 N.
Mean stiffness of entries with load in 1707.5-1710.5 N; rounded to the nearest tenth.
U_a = 83.4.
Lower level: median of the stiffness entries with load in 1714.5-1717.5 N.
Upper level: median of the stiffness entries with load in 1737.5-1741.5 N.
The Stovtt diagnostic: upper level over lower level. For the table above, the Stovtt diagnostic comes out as 0.97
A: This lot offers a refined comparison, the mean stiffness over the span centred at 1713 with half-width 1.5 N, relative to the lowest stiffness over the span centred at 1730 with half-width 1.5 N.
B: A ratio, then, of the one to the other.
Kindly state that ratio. 0.87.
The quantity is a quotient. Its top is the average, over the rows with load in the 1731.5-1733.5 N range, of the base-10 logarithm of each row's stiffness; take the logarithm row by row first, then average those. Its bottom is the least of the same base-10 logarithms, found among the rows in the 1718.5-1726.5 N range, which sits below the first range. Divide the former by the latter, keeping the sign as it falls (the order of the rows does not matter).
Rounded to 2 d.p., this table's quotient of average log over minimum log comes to 1.02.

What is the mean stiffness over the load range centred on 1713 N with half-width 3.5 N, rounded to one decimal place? 79.2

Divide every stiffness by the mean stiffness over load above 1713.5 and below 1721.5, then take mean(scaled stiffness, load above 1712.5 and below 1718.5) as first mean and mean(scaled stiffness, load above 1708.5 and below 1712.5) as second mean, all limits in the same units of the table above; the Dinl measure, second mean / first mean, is 0.99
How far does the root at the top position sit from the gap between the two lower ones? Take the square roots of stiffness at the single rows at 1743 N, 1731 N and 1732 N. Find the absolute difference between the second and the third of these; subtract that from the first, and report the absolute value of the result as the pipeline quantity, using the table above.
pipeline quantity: 8.55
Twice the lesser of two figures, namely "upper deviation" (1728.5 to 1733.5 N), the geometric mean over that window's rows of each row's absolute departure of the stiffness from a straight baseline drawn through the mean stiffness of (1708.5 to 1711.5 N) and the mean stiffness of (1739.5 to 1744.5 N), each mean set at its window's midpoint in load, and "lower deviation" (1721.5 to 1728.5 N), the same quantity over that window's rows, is 11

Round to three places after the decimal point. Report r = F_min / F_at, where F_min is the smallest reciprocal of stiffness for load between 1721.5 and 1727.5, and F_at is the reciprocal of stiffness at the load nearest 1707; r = 0.965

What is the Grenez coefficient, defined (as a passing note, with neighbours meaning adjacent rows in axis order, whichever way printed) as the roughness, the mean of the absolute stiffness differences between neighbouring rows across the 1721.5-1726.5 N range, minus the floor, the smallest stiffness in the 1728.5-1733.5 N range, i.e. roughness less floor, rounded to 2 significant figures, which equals -82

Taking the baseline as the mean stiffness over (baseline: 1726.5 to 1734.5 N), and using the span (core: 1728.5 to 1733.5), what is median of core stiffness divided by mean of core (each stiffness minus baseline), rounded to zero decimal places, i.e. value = 80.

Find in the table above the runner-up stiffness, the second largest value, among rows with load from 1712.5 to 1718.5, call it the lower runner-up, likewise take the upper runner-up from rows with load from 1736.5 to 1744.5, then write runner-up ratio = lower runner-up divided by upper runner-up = 1.07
